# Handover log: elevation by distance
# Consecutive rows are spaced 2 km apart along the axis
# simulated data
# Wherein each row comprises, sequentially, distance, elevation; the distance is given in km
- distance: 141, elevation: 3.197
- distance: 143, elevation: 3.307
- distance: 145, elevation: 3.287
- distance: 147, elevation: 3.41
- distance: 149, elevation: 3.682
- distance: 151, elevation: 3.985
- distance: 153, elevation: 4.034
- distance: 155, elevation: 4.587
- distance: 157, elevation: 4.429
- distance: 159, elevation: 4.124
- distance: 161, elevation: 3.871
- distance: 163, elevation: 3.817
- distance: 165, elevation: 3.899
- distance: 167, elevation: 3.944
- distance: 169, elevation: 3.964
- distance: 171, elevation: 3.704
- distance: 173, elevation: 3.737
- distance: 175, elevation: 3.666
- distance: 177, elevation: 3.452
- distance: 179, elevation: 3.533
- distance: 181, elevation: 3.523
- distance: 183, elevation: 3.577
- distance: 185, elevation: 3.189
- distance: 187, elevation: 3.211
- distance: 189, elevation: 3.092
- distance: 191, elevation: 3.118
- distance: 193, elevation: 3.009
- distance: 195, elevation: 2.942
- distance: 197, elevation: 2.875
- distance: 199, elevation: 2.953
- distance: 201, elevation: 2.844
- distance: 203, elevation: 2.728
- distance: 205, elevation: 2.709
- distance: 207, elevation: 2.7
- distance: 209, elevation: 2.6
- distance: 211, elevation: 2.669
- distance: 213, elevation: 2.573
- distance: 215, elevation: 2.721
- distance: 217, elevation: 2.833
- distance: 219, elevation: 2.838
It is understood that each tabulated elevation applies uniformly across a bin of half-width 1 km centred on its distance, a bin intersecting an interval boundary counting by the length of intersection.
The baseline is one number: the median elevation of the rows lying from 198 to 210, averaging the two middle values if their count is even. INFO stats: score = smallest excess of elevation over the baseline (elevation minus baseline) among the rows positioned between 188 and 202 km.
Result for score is 0.13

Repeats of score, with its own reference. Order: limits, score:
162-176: 0.95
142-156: 0.57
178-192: 0.37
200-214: -0.15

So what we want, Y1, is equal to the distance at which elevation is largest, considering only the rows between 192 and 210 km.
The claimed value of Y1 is 193 km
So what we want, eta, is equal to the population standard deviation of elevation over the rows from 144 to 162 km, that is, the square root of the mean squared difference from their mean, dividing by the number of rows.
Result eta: 0.41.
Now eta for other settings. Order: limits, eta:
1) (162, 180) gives 0.17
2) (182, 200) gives 0.20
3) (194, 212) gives 0.12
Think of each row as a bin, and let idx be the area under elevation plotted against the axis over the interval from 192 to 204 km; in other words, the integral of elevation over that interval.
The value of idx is 35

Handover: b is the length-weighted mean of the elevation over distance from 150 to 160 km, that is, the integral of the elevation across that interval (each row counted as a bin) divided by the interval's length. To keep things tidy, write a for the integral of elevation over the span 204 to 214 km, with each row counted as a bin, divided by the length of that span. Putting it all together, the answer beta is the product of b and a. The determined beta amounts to 11.2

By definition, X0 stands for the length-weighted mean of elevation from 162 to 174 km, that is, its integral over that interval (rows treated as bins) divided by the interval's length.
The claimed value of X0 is 3.8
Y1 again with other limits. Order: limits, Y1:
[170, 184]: 173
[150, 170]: 155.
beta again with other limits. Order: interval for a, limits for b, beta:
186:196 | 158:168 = 12.1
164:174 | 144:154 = 14.2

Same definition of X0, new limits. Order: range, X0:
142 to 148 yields 3.3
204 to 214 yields 2.7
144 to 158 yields 3.9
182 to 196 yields 3.2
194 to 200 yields 2.9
